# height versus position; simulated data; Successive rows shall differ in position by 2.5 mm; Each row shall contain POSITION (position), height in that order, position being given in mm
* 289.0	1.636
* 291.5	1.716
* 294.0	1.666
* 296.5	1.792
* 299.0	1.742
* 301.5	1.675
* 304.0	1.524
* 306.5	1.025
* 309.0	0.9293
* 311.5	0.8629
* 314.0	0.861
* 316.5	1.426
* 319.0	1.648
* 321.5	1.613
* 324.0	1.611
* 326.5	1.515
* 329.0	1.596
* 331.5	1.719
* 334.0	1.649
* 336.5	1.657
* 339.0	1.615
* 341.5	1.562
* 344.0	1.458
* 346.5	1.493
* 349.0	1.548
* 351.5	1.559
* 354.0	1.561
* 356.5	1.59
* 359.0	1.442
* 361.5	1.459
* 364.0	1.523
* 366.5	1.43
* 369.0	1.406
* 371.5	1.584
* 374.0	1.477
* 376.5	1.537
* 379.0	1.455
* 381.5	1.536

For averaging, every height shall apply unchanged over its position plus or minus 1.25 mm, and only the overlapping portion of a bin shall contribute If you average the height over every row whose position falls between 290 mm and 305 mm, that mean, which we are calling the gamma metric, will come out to 1.69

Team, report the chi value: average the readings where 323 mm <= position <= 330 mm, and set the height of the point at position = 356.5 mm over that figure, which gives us 1.01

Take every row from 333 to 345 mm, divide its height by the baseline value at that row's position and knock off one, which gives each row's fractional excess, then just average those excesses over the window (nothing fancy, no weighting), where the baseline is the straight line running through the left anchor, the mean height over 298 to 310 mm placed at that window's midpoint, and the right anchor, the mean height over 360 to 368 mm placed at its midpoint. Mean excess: 0.11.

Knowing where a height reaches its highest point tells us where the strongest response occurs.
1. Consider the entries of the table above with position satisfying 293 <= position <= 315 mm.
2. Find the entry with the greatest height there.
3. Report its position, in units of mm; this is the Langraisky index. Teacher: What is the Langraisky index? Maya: 296.5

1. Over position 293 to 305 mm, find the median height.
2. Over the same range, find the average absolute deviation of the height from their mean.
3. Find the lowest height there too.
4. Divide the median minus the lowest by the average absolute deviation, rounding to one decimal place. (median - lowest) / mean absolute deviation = 2.2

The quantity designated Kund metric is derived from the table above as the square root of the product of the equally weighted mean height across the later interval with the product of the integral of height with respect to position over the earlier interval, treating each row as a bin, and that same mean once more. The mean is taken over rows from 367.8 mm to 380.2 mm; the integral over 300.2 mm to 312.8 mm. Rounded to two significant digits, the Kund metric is 5.8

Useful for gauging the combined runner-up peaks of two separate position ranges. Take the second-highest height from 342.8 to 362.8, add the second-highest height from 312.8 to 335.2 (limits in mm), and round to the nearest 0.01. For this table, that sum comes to 3.21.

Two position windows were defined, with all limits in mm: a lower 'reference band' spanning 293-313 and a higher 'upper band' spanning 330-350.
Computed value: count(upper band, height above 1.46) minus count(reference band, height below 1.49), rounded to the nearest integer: 4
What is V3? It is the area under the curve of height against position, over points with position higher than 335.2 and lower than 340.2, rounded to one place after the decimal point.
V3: 8.2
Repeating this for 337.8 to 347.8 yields 15.3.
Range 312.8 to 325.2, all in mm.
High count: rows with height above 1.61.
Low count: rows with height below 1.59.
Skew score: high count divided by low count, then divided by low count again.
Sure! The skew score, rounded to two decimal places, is 0.75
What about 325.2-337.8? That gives 3.00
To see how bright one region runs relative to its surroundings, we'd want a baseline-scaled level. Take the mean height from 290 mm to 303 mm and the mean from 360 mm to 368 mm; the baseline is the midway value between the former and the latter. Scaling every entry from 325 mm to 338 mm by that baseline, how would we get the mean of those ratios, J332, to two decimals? 1.02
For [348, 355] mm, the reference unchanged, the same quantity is 0.98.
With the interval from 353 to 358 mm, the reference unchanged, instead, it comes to 0.99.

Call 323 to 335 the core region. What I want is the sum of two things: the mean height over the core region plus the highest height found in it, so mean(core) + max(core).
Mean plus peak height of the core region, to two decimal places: 3.34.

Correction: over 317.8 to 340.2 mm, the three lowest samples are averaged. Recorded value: 1.57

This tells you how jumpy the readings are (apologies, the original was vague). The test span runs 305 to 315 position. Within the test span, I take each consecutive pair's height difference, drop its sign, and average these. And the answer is 0.055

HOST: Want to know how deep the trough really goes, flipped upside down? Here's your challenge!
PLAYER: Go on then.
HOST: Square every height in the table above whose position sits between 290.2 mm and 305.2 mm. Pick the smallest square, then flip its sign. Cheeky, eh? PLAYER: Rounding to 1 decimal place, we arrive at -2.3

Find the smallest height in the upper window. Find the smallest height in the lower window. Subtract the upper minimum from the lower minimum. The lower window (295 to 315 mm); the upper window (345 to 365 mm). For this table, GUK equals -0.58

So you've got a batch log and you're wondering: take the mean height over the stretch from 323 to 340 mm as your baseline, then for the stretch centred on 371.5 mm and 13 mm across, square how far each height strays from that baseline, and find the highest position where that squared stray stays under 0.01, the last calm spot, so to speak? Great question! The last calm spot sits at 376.5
